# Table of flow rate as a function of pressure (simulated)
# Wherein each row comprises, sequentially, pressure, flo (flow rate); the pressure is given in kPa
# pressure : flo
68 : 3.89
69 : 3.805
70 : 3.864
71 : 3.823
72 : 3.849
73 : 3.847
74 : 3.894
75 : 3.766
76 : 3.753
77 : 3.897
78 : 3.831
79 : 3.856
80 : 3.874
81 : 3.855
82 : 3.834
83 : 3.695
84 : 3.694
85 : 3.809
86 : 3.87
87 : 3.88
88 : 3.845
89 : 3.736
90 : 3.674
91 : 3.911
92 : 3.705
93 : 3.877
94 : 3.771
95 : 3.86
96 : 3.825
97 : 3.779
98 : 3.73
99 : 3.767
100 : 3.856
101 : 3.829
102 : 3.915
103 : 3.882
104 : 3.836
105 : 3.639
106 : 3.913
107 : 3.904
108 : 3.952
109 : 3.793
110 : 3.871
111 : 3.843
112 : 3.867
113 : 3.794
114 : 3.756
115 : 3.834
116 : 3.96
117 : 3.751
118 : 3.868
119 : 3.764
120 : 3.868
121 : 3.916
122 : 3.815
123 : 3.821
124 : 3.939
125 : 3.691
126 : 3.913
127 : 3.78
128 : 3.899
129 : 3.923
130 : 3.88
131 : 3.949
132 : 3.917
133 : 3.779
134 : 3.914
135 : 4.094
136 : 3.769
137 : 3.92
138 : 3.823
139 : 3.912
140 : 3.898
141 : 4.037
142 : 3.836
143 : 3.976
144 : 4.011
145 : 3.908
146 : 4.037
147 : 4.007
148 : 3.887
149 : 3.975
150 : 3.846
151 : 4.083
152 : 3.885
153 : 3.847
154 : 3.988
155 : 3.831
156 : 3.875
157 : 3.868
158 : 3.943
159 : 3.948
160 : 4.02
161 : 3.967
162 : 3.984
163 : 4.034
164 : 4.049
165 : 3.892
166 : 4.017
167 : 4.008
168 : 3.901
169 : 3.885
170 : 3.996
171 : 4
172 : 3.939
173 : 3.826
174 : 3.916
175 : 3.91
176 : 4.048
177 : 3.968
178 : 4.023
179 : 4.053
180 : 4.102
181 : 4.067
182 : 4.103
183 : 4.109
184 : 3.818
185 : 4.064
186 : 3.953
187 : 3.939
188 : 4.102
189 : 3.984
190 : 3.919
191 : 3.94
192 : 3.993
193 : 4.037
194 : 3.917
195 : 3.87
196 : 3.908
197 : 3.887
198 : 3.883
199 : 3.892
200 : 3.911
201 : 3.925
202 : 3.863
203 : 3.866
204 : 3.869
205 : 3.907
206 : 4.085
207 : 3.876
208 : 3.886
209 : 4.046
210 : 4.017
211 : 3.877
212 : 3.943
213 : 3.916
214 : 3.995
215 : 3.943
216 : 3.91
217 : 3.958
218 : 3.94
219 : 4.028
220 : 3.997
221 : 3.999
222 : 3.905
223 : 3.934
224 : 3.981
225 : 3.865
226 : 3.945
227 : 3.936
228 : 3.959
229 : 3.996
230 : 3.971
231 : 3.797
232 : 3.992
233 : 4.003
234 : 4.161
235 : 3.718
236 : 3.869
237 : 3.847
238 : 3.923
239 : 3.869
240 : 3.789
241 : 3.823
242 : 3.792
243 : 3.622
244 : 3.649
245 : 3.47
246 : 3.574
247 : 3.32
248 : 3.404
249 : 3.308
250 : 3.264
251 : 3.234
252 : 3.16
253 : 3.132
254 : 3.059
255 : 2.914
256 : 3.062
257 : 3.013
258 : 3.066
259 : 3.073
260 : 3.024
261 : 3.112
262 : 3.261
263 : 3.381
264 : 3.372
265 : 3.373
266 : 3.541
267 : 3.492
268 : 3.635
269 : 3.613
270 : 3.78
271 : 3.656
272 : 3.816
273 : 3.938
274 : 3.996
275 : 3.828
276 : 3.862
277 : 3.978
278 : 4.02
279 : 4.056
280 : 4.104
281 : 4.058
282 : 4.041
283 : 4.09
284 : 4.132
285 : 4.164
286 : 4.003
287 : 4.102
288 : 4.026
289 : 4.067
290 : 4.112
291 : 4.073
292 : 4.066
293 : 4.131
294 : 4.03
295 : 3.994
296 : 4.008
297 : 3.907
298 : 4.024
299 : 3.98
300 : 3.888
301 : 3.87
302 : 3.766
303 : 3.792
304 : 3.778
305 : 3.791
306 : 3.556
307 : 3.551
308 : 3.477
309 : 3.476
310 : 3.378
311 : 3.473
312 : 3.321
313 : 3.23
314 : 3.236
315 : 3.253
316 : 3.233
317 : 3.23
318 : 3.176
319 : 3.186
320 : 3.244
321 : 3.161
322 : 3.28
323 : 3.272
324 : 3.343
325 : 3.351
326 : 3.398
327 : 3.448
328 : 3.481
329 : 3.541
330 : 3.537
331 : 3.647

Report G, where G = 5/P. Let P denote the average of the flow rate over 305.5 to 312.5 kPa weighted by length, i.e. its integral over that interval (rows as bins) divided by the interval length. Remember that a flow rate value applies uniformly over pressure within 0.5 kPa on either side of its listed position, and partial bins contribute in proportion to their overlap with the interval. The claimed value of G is 1.44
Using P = 3.46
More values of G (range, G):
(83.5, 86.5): 1.32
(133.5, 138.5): 1.28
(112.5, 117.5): 1.31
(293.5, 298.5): 1.25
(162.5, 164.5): 1.24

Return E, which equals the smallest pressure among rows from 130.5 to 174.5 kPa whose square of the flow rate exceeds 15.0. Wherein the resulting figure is 131 kPa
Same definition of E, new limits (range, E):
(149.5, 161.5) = 151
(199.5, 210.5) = 200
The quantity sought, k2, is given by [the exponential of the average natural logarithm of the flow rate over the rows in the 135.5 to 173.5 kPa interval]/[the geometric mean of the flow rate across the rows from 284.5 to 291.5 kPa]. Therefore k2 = 0.97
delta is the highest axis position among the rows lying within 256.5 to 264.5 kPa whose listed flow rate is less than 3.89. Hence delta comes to 264 kPa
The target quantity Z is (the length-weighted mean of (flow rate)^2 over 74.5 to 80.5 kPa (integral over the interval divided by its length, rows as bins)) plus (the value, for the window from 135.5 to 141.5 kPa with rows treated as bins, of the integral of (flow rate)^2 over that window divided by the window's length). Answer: 29.8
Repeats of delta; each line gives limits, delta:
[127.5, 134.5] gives 133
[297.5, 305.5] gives 305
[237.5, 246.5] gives 246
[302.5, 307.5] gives 307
